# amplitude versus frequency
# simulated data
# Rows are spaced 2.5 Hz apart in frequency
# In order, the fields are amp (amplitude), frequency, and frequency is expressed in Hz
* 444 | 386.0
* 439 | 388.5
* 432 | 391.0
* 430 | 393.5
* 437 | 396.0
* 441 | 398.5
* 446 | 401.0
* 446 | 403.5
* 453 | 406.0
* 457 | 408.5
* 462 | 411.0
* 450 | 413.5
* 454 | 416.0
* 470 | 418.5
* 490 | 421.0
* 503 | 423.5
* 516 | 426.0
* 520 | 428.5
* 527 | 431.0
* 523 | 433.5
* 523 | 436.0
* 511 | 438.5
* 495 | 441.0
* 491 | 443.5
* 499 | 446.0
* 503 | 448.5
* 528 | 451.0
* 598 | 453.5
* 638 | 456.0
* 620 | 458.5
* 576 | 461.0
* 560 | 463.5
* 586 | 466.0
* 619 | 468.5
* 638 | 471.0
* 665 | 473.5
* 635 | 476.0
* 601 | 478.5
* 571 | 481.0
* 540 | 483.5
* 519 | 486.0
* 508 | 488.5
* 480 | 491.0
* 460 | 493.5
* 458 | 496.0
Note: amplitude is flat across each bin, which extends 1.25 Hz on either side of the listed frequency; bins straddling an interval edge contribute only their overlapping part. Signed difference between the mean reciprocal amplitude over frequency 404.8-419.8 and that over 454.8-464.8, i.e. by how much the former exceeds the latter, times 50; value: 0.025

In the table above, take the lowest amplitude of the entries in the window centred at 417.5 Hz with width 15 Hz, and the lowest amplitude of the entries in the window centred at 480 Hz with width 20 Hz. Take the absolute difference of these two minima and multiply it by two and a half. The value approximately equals 145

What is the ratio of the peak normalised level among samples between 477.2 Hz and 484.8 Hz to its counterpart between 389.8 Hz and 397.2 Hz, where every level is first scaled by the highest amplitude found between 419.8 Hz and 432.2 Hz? 1.38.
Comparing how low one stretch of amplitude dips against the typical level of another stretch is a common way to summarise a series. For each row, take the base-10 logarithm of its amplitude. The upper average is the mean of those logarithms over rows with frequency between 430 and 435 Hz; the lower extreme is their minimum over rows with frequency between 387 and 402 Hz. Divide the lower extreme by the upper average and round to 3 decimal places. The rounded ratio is 0.968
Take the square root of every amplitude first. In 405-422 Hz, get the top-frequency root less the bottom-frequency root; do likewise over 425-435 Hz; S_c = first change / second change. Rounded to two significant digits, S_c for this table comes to 5.5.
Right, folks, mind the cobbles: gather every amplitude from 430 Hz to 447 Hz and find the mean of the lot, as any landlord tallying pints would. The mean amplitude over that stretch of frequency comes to 510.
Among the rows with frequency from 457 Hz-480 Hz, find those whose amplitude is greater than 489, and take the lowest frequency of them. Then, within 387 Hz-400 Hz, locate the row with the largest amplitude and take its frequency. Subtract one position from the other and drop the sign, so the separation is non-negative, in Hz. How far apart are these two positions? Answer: 60.0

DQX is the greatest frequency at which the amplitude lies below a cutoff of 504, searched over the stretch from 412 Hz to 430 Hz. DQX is 423.5 Hz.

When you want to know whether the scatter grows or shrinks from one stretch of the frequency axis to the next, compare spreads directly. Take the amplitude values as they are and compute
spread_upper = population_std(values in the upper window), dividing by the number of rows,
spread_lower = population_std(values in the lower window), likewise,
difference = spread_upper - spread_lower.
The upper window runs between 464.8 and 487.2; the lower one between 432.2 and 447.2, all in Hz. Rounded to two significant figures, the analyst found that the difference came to 32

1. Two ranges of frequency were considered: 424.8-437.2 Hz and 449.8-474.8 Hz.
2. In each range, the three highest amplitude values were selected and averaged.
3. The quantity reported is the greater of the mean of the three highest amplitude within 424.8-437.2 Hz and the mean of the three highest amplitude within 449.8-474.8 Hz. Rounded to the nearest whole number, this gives 647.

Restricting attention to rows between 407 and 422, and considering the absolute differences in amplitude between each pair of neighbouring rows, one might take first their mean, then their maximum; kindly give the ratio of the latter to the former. 1.8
